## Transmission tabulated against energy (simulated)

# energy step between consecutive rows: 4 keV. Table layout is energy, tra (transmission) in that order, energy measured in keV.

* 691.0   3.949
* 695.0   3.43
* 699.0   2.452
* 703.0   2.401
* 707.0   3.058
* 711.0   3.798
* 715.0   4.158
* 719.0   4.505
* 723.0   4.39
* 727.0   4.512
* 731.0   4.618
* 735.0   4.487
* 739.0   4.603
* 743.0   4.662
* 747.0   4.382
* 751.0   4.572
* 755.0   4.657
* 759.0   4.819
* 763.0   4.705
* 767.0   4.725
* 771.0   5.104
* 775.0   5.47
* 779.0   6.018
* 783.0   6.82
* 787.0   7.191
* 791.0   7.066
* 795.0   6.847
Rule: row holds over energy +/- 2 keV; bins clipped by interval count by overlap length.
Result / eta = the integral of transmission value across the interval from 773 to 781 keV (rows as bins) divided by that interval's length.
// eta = 5.7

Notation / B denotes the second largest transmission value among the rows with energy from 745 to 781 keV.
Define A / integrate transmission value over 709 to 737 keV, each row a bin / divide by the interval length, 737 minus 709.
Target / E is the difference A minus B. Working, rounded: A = 4.35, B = 5.47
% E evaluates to -1.1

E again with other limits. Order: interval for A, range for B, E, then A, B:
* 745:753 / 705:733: 0.0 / 4.48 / 4.512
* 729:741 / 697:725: 0.2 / 4.57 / 4.39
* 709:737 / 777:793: -2.7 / 4.35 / 7.066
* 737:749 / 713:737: 0.0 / 4.55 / 4.512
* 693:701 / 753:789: -3.9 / 2.94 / 6.82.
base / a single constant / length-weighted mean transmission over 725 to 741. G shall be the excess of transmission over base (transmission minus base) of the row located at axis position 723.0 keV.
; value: -0.2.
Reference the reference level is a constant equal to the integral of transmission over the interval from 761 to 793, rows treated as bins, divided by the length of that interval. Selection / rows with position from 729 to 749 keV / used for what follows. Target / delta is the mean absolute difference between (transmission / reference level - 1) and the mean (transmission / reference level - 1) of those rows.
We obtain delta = 0.016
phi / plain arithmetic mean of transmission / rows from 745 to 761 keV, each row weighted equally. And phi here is 4.6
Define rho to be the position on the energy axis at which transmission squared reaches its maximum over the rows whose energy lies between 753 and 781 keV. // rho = 779.0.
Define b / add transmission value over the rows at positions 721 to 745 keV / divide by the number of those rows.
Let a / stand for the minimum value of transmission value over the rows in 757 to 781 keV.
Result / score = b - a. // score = -0.2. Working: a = 4.705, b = 4.5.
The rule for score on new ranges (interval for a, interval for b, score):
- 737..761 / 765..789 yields 1.5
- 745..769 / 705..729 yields -0.3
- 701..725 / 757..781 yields 2.7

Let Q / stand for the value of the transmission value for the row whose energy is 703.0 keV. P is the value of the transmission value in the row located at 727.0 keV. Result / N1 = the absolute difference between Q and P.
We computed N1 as 2.1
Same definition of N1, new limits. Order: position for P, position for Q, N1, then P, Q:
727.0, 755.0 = 0.1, 4.512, 4.657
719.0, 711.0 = 0.7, 4.505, 3.798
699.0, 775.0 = 3.0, 2.452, 5.47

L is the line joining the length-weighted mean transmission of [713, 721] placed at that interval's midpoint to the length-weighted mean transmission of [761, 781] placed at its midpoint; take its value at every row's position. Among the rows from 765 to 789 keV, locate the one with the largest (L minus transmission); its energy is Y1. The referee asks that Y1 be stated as 767.0 keV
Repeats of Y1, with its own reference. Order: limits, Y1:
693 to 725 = 703.0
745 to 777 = 747.0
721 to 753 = 747.0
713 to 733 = 715.0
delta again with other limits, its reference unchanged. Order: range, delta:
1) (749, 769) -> 0.011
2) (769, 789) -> 0.120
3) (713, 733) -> 0.022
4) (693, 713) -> 0.082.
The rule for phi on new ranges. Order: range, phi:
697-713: 2.9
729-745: 4.6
